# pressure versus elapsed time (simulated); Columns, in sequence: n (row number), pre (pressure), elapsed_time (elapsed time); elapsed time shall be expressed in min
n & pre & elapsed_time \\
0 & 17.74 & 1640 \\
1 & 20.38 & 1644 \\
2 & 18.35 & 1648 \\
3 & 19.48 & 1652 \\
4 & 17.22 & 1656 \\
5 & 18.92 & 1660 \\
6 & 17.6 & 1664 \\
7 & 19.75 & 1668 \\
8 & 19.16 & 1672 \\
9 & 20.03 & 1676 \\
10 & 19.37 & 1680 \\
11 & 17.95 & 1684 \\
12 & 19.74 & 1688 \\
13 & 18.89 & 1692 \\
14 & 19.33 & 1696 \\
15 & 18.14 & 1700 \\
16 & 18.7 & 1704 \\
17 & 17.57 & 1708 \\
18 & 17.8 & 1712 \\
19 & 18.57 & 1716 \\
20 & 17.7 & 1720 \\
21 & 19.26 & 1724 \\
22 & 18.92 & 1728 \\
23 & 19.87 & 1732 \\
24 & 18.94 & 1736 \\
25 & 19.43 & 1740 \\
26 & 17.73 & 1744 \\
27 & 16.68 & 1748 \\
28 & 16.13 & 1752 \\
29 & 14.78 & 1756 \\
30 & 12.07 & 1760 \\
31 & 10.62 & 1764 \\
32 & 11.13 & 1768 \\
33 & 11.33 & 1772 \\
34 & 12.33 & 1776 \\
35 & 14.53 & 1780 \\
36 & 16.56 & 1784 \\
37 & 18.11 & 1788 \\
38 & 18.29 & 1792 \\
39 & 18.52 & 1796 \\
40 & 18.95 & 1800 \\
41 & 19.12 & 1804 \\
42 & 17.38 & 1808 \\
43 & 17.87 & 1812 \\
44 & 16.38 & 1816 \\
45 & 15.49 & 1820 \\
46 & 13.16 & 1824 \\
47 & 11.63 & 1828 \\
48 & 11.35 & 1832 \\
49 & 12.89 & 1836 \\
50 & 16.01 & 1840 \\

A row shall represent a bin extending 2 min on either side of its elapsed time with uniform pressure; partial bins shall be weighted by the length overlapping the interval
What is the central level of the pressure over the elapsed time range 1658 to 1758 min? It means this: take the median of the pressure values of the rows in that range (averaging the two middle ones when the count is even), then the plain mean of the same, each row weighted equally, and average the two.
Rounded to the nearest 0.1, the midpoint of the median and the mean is 18.7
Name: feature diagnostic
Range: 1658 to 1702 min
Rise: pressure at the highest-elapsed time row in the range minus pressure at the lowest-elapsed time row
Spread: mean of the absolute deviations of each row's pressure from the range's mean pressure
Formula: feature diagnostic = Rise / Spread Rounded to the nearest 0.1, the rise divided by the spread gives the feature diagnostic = -1.2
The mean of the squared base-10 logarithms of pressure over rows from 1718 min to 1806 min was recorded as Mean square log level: 1.46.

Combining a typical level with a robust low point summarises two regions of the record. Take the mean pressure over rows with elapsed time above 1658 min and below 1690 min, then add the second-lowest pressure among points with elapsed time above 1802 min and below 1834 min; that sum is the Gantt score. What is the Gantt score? 30.7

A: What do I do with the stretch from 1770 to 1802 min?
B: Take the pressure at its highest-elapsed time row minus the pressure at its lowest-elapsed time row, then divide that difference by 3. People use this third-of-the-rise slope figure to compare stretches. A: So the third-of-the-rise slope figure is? 2.5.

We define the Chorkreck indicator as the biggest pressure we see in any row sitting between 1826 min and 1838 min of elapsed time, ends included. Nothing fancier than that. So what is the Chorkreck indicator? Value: 12.89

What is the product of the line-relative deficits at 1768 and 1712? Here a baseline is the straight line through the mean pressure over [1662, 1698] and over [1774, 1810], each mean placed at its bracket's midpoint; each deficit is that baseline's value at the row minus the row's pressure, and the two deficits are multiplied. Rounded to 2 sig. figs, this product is 4.6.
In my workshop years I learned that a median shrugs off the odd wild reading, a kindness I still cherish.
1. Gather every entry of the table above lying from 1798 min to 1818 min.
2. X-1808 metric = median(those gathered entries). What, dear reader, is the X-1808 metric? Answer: 17.9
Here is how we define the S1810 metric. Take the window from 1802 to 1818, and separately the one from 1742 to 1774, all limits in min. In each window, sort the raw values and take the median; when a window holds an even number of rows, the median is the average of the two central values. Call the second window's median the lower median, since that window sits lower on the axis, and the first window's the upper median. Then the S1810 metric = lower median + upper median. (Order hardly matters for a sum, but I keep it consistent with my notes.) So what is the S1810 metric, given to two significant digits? 31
